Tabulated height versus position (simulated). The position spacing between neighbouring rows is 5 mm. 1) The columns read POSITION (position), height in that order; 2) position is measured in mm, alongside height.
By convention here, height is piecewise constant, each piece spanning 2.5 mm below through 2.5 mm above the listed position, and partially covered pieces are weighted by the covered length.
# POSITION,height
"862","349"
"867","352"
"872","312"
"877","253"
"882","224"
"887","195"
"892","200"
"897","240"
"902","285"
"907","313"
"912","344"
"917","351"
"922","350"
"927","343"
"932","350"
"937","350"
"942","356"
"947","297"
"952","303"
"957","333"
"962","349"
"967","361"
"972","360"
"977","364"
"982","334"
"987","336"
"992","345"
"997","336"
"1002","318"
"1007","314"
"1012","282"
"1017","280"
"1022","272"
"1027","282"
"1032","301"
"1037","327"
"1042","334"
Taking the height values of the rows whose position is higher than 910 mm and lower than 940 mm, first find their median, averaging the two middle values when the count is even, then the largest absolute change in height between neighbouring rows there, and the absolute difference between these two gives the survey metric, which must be 343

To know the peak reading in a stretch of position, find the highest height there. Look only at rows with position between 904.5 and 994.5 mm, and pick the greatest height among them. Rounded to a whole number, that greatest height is 364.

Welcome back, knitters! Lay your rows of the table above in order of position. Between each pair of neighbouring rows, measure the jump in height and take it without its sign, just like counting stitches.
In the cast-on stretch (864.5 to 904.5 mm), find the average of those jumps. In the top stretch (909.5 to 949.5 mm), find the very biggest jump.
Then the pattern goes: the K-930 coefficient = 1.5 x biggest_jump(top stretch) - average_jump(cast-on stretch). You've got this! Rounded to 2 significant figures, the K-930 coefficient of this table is 53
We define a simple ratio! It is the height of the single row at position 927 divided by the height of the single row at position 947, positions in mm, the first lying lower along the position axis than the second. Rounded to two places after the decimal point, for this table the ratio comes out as 1.15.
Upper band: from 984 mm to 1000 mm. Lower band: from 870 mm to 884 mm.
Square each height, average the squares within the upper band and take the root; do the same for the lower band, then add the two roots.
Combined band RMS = 605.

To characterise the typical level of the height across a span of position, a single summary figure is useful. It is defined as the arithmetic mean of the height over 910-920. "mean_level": 348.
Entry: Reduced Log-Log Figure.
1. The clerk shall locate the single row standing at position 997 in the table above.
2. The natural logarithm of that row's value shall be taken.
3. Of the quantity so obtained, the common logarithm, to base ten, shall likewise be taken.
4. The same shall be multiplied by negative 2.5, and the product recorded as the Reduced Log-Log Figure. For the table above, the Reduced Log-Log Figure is -1.91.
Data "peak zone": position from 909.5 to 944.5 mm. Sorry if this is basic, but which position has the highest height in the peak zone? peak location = 942 mm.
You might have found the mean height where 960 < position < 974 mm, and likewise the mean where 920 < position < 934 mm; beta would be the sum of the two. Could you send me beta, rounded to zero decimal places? 704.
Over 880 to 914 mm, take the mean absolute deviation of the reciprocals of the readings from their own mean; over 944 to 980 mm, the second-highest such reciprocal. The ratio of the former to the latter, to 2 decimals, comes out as 0.22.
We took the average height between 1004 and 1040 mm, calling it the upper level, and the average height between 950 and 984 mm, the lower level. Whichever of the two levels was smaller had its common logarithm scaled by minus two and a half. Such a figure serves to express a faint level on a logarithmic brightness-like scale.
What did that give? -6.17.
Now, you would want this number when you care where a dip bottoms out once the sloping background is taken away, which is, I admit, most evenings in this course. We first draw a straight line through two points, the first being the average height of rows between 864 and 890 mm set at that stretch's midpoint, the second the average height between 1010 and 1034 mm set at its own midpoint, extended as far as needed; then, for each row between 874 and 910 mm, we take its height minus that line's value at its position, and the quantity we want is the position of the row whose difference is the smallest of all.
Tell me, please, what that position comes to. 887 mm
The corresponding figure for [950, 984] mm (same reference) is 952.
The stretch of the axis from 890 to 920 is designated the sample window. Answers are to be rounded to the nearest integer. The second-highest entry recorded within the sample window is 344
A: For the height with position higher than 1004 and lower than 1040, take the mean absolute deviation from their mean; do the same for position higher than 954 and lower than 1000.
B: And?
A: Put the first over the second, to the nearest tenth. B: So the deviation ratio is 1.6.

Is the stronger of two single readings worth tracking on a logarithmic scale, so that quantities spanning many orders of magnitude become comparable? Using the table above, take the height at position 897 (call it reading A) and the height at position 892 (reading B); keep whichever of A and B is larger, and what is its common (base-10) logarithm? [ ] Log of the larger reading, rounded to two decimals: 2.38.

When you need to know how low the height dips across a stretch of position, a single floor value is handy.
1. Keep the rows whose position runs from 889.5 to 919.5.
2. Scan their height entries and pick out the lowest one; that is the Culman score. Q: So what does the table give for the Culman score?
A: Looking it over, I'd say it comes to 200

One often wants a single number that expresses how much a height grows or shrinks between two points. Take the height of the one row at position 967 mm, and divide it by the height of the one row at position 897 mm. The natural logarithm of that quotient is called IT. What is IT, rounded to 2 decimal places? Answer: 0.41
